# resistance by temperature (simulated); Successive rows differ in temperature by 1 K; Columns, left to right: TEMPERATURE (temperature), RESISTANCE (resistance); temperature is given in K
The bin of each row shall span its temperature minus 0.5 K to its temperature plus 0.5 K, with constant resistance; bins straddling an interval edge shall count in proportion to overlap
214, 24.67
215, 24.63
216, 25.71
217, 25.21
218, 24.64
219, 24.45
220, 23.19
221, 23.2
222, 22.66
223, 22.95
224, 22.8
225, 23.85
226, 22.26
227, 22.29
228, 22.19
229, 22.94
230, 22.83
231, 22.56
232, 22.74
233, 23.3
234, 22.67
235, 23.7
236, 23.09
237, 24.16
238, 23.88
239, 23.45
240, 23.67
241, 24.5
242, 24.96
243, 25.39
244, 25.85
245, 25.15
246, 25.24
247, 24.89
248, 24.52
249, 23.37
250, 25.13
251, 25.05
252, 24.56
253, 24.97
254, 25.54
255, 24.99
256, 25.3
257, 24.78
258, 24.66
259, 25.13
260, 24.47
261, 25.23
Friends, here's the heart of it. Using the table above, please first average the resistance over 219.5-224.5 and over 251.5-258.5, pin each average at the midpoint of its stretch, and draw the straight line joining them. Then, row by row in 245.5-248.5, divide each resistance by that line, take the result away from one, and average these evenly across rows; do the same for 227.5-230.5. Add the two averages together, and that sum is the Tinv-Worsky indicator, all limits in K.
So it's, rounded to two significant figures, 0.015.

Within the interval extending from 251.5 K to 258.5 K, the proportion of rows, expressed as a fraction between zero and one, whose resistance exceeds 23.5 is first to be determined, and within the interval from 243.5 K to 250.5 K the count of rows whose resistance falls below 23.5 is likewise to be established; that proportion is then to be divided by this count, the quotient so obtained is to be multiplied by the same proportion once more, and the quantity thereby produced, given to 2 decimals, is 1.00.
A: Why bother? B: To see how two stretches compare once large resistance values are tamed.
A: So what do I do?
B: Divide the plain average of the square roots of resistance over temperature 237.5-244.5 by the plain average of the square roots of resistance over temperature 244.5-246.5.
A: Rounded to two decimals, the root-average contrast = 0.99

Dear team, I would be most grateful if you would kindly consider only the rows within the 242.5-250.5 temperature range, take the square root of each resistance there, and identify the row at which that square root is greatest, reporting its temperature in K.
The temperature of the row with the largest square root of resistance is 244 K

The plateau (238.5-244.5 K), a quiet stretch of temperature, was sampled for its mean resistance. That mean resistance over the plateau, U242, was 24.6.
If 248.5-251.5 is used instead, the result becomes 24.5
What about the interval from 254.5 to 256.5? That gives 25.1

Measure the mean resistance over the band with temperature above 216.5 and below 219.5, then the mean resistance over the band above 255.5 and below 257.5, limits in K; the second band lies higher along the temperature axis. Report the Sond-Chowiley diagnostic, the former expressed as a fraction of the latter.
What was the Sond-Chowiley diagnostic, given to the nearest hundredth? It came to 0.99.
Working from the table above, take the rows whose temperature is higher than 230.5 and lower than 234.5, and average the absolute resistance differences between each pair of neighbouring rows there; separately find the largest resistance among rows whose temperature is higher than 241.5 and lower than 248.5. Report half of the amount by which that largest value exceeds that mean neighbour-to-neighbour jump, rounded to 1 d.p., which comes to 12.7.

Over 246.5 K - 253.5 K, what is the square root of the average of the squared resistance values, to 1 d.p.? 24.6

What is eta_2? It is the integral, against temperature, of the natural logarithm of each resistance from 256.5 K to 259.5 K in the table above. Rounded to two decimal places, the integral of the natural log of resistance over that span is 9.64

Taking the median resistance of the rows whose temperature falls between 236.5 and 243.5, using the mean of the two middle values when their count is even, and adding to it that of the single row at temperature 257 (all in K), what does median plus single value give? 48.9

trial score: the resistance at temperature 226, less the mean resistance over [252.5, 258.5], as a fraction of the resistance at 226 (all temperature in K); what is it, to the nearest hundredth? -0.12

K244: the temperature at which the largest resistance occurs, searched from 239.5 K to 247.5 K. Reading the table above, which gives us 244 K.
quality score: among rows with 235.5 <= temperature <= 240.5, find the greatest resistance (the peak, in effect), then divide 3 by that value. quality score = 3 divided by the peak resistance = 0.124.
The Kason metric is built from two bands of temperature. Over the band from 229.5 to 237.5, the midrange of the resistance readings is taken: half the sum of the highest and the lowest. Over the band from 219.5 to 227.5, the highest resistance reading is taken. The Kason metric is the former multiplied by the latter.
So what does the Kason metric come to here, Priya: 557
